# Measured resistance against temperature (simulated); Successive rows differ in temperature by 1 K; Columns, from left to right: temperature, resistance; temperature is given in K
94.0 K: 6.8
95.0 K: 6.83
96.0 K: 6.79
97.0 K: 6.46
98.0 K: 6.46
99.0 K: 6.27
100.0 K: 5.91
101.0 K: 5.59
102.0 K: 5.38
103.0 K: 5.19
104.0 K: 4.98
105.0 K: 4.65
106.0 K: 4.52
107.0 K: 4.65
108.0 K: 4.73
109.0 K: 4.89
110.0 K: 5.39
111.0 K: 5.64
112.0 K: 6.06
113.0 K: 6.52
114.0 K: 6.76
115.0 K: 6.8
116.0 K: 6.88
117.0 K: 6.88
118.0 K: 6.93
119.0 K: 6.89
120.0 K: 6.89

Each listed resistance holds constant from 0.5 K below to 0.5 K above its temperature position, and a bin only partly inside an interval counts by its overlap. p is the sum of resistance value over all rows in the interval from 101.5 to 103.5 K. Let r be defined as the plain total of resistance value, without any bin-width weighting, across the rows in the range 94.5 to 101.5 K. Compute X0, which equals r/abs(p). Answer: 4.2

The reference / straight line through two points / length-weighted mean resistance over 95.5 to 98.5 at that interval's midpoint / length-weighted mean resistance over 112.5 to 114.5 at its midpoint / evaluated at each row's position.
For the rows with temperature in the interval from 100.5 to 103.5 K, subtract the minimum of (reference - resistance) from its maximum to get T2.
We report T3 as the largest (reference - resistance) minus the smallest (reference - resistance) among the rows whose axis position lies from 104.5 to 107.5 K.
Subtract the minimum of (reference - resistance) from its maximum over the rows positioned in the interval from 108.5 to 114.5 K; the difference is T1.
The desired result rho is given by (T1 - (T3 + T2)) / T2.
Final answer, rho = 3.2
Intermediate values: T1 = 1.8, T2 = 0.41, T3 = 0.1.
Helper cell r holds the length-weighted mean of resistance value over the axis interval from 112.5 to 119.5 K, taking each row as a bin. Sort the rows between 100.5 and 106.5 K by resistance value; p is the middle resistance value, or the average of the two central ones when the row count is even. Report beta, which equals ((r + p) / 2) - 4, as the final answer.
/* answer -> 1.9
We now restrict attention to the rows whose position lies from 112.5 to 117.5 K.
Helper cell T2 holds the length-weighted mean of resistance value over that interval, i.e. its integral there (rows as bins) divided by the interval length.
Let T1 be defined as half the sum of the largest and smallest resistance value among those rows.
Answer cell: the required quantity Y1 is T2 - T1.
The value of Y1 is 0.068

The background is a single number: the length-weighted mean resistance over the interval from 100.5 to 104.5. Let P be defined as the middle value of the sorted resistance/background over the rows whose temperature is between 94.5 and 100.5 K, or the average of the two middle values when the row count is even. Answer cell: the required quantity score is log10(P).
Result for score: 0.087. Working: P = 1.22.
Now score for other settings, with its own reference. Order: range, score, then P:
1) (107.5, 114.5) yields 0.028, 1.07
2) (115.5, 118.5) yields 0.115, 1.30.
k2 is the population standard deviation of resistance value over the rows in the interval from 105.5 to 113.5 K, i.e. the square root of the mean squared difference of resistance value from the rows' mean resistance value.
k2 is 0.68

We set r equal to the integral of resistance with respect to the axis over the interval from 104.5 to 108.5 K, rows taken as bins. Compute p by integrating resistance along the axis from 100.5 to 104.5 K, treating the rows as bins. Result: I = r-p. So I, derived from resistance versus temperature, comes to -2.6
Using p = 21.1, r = 19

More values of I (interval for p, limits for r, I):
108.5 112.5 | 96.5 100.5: 3.1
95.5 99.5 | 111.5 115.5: 0.2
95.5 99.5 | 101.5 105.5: -5.8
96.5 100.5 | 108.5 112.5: -3.1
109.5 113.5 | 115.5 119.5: 4.0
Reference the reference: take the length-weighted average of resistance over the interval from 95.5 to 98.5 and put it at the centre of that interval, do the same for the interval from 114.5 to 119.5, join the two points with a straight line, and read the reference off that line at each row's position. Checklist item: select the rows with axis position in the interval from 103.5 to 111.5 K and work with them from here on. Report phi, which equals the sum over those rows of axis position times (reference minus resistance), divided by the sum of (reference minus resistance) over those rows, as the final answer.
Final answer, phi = 107.2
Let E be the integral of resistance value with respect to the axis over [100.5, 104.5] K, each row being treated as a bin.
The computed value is 21.1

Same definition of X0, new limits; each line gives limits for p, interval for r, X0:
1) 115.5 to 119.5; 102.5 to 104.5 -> 0.4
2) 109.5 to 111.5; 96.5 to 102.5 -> 3.3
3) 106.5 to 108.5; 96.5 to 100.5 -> 2.7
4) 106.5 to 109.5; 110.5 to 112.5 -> 0.8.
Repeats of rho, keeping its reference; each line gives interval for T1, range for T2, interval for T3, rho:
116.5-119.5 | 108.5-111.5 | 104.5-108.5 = -1.2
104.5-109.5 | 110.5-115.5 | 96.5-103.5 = -1.8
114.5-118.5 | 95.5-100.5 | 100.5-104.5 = -1.6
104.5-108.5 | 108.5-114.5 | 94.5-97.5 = -1.1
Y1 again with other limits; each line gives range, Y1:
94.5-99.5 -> 0.012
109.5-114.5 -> -0.001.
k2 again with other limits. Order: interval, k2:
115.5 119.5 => 0.02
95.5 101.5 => 0.39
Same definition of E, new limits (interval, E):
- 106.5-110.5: 19.7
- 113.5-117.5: 27.3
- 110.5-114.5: 25.0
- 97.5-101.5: 24.2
